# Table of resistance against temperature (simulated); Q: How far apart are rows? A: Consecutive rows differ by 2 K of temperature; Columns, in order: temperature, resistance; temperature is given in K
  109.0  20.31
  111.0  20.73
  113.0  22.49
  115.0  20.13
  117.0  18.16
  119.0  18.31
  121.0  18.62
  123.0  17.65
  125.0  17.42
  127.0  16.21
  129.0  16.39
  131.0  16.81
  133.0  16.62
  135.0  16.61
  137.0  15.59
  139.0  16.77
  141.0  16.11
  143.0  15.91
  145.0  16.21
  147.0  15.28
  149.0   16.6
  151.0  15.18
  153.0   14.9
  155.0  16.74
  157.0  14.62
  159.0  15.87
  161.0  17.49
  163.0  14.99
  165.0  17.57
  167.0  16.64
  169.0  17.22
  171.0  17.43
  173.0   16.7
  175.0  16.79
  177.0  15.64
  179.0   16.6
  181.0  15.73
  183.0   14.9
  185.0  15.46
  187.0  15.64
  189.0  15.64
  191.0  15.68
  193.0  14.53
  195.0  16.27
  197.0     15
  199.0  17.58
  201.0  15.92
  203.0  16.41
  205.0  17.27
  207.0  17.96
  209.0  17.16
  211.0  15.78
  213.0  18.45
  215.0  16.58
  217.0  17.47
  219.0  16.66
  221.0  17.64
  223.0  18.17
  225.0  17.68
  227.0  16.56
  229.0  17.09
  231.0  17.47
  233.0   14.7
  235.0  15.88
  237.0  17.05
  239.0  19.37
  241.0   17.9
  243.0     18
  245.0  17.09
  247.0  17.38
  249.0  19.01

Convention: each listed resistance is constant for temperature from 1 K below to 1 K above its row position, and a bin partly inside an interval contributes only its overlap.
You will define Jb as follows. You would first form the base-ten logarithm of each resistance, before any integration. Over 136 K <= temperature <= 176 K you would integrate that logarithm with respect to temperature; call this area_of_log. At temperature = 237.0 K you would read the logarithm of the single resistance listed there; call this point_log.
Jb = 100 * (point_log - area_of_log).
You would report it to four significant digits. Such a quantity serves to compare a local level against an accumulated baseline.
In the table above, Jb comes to -4716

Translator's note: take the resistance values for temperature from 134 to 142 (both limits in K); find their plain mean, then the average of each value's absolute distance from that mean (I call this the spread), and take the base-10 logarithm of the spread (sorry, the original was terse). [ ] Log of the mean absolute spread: -0.38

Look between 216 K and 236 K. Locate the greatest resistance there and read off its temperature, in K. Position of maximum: 223.0 K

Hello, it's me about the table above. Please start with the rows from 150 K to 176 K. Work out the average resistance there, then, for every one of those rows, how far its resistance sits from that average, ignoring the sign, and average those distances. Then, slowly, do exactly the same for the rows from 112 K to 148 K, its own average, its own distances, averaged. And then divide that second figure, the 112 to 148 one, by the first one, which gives 1.40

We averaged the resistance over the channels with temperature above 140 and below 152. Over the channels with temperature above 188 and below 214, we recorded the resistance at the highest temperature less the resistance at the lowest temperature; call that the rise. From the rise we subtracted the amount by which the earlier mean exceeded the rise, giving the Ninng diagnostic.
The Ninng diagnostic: -10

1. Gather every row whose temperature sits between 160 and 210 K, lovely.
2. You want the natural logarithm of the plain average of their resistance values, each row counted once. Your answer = 2.79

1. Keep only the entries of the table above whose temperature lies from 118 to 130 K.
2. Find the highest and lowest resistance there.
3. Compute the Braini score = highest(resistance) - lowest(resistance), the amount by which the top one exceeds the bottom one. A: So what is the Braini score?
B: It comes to 2.4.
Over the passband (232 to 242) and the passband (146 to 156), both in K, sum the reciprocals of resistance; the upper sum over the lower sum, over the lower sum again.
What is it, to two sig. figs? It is 2.9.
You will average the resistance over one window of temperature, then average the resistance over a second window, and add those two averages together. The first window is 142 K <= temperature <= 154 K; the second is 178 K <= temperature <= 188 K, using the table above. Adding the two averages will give 31.3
